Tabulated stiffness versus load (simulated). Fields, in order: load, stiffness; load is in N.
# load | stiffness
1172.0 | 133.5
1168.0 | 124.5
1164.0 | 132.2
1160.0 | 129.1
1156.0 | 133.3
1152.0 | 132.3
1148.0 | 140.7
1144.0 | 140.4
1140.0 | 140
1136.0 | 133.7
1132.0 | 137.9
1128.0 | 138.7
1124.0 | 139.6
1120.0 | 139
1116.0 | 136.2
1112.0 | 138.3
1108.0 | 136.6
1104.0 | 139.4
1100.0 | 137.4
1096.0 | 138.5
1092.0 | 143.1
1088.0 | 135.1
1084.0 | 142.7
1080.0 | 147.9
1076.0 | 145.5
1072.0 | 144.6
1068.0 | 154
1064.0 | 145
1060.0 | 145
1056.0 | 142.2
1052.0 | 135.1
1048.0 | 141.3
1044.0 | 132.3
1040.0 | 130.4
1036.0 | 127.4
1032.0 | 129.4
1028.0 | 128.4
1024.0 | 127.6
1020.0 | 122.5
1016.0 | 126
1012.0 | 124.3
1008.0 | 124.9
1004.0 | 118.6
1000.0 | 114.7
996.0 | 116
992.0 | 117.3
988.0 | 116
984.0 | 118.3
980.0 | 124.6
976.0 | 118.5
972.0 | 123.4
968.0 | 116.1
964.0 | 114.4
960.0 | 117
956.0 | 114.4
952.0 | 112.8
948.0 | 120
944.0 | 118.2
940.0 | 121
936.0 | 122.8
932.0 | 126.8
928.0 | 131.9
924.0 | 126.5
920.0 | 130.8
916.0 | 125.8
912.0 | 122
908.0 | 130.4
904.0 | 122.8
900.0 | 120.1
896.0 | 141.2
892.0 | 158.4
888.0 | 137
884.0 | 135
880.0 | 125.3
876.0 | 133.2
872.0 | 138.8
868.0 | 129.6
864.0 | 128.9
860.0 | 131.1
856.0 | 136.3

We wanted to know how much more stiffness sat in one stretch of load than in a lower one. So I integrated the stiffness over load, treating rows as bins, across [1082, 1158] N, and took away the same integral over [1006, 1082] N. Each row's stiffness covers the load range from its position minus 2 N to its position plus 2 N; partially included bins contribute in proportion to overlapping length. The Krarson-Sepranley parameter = 196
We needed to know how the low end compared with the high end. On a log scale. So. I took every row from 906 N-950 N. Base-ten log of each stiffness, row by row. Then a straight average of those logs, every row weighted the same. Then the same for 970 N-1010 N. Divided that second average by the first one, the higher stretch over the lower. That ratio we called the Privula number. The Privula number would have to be 0.99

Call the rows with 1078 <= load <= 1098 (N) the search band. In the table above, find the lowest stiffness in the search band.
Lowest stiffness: 135.1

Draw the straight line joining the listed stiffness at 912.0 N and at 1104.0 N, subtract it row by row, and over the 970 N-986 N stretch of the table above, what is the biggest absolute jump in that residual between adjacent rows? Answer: 6.7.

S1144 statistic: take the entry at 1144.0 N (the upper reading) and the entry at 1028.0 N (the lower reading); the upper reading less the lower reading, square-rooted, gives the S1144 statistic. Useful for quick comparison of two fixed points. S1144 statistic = 3.5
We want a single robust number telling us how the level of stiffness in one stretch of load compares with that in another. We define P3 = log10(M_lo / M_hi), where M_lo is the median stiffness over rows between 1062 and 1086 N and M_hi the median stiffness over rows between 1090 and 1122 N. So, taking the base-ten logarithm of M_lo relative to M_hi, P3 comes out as 0.021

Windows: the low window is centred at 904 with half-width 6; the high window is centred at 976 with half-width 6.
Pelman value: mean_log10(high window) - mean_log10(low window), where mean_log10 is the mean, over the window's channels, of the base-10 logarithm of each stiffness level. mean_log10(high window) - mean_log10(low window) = -0.01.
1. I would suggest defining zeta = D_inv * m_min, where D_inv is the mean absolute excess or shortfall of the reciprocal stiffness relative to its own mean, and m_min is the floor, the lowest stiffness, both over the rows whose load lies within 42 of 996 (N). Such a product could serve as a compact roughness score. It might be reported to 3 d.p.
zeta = 0.036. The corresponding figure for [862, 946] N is 0.044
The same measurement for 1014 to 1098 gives 0.049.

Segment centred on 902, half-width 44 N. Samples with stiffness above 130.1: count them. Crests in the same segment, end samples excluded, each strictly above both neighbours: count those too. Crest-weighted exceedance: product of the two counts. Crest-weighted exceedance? 50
